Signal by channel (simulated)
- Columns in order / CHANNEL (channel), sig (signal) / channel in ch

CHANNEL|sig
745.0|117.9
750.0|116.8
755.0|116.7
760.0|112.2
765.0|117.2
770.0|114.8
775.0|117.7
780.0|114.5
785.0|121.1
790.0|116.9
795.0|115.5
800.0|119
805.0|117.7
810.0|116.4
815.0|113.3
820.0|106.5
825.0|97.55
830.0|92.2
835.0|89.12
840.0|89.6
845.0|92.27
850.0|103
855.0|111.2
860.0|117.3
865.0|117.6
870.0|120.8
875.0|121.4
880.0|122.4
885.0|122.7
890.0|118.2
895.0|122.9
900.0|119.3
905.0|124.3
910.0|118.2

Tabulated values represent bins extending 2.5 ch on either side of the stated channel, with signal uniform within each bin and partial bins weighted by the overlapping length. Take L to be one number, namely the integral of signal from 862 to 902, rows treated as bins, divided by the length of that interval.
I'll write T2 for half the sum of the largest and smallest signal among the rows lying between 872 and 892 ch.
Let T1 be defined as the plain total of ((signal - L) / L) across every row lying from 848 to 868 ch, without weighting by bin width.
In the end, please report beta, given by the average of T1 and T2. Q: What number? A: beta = 60.1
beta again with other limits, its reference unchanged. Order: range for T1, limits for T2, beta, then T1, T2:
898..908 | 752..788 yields 58.3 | 0.02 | 117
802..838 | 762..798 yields 58.4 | -0.93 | 118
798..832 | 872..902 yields 59.9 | -0.68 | 121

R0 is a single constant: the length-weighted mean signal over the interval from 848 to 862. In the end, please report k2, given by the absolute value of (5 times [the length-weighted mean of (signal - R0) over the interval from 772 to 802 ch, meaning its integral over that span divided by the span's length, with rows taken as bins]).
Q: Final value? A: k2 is 34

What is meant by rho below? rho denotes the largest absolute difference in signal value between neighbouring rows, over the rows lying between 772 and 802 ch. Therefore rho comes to 6.6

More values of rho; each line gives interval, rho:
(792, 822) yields 6.8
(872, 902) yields 4.7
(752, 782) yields 5.0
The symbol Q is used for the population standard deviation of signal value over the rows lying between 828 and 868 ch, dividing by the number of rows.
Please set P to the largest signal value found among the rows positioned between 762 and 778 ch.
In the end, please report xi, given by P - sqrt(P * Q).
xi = 81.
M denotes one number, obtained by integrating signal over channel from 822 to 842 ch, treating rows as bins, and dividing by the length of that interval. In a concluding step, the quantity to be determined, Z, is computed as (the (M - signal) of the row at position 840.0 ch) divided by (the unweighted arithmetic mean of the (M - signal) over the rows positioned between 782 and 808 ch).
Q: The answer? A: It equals -0.1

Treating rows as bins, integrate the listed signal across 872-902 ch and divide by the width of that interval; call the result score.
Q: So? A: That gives 121.2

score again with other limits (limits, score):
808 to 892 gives 108.8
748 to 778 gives 115.9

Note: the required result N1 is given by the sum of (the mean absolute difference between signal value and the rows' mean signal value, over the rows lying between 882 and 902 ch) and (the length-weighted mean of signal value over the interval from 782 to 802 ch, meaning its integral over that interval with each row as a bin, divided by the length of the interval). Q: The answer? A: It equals 120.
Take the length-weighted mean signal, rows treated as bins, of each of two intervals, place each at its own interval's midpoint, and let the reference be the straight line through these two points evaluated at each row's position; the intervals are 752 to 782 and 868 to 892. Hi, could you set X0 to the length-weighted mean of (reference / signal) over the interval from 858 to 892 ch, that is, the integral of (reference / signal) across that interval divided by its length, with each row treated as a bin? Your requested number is 1.01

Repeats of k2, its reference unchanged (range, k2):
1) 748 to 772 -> 25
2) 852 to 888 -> 41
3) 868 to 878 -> 53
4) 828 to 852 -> 87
